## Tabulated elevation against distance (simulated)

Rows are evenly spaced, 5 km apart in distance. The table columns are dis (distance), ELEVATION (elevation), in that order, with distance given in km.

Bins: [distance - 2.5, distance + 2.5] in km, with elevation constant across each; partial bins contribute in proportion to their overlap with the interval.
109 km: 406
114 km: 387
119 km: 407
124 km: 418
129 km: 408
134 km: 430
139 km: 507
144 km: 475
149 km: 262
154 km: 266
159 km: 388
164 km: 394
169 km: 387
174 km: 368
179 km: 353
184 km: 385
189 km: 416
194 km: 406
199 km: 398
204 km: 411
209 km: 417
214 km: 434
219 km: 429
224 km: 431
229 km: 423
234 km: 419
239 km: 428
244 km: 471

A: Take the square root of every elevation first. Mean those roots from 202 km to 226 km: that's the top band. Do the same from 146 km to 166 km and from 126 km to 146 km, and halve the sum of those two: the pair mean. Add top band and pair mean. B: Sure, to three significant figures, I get 40.3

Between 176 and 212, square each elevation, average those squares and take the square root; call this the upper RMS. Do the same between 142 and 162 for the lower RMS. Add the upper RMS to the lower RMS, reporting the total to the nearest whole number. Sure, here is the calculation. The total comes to 758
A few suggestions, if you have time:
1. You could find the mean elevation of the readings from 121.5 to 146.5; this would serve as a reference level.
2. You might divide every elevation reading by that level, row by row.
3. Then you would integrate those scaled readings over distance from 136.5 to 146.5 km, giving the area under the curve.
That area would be 11.0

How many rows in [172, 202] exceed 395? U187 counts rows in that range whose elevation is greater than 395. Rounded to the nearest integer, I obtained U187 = 3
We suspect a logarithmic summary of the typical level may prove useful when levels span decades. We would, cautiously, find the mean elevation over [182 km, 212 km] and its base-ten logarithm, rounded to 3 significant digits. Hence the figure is 2.61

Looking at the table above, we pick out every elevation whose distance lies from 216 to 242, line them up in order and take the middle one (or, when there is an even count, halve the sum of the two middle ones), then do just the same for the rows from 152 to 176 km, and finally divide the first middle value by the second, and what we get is 1.11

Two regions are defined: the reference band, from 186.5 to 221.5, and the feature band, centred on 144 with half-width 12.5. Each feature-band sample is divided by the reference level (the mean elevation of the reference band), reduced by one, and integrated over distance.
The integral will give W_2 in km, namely -1.7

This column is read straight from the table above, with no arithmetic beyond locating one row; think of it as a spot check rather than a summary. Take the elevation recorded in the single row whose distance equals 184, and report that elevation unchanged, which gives 385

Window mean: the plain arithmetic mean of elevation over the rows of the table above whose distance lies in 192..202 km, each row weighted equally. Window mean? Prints 402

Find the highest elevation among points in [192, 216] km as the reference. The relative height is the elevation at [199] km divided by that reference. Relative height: 0.92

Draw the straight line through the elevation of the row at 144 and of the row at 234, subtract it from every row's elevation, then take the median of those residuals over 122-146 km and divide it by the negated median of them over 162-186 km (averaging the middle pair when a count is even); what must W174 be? -1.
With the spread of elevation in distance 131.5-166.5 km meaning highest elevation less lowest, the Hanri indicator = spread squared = 60025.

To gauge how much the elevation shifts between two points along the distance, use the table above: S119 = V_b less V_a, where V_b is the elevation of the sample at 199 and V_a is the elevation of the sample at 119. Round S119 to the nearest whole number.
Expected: -9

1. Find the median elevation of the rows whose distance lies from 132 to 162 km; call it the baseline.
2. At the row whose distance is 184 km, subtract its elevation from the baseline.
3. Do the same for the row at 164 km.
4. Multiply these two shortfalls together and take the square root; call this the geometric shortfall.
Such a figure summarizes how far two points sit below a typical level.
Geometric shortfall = 19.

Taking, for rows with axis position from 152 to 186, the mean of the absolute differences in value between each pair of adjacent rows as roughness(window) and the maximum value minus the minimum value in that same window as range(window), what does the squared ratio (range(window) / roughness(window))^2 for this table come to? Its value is 15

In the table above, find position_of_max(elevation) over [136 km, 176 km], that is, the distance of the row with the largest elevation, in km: 139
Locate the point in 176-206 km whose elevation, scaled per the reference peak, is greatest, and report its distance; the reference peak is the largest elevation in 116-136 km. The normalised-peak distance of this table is 189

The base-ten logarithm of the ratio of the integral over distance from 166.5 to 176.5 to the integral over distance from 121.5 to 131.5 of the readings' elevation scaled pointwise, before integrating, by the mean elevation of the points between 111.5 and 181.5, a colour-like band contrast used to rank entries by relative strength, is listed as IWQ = -0.04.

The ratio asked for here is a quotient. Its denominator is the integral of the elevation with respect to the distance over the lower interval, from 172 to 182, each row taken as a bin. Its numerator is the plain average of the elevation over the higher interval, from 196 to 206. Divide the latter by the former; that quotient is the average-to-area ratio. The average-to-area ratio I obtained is 0.112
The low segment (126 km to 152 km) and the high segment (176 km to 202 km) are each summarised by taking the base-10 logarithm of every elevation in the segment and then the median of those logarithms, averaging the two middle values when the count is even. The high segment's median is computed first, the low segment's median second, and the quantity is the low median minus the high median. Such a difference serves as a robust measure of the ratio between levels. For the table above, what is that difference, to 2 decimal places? 0.03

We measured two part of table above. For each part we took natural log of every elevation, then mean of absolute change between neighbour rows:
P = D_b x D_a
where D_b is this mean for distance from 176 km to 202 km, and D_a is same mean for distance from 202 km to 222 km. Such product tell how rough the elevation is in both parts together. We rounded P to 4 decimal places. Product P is 0.0011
